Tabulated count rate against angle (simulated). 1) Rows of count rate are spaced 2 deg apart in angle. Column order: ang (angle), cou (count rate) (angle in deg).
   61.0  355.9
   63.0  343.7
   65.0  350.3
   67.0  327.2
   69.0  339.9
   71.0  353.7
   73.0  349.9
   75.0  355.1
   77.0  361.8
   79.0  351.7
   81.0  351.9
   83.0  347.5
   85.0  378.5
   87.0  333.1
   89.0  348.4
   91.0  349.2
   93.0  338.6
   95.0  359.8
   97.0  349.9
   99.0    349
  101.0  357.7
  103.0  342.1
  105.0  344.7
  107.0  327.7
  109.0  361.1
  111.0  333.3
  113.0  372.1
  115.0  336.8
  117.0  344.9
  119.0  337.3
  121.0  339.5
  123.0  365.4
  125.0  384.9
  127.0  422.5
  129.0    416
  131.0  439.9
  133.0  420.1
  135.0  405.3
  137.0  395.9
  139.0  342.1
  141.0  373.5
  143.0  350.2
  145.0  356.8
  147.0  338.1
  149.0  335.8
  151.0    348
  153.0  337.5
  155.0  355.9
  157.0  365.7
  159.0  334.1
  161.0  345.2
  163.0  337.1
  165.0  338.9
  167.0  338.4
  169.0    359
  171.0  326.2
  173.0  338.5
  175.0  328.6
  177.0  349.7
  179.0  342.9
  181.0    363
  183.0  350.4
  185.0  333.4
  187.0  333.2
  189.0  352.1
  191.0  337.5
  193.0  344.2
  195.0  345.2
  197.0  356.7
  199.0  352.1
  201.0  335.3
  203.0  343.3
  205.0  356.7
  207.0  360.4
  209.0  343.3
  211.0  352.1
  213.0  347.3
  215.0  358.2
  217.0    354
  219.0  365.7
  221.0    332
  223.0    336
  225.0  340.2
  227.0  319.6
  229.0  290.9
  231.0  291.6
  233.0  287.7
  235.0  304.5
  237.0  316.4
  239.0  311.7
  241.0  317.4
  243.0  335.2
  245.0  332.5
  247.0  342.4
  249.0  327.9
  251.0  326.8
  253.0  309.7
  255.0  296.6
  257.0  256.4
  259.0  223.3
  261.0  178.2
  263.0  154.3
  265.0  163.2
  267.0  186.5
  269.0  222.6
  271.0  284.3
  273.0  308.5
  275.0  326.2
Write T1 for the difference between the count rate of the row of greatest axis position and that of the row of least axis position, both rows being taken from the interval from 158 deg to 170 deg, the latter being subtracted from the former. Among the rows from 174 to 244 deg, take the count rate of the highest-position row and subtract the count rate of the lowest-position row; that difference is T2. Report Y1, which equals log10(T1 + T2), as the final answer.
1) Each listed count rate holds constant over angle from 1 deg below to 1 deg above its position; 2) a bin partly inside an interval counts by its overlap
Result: 1.5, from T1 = 25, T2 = 6.6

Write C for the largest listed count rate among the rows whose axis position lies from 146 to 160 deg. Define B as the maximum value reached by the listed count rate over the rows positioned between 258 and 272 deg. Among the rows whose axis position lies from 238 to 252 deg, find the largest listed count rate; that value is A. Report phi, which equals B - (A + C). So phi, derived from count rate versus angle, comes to -424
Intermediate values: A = 342.4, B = 284.3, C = 365.7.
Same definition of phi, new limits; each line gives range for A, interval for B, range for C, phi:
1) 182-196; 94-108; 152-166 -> -358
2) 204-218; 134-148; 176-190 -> -318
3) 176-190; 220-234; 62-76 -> -378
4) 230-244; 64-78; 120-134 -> -413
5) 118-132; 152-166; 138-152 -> -448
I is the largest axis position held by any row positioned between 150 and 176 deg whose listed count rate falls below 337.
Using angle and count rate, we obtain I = 175.0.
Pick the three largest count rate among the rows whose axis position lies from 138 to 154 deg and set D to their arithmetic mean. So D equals 360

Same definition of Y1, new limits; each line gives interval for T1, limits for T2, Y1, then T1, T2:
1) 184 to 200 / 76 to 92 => 0.8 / 19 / -12.6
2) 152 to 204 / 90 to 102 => 1.2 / 6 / 8.5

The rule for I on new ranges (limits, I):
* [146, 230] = 229.0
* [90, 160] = 159.0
